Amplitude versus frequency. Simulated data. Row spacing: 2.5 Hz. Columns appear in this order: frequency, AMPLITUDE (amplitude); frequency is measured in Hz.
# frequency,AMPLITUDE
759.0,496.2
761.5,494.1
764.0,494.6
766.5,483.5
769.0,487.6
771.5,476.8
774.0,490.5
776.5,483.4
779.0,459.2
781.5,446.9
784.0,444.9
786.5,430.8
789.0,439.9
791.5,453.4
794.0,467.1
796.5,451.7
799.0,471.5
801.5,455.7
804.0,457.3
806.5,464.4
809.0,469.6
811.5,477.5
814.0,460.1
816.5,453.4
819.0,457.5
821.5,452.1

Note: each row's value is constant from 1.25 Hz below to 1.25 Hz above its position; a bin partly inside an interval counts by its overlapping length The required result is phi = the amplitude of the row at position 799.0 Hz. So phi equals 471.5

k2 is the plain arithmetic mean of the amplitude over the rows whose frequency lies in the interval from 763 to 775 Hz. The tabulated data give 487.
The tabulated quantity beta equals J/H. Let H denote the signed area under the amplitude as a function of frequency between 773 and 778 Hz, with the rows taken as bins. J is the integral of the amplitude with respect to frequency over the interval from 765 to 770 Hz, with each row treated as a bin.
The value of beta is 1.00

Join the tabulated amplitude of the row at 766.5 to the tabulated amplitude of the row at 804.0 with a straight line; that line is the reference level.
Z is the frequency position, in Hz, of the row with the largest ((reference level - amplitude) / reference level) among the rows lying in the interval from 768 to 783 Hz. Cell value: 781.5 Hz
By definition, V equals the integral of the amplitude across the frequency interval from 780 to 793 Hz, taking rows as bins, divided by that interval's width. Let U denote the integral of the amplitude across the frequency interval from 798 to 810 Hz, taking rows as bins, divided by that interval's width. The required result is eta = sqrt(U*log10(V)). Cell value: 35.0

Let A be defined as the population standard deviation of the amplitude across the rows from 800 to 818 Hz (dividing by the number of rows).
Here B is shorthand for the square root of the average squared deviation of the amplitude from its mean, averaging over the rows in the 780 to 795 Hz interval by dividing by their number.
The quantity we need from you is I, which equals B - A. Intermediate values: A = 8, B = 11.3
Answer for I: 3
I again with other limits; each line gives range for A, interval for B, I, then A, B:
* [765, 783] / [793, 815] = -7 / 15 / 7.9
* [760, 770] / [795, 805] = 3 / 5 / 7.5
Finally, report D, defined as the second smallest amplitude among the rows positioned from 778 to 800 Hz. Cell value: 439.9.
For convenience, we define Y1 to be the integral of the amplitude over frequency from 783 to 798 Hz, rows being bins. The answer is 6726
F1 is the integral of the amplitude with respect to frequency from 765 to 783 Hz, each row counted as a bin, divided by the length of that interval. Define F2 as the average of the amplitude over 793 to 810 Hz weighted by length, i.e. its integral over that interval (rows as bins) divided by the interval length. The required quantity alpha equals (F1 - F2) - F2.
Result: -449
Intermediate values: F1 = 475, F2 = 462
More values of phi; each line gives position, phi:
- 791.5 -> 453.4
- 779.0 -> 459.2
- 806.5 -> 464.4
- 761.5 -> 494.1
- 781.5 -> 446.9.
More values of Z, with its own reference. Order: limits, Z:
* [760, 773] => 771.5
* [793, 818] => 796.5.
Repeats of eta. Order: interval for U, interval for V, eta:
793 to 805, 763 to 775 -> 35.2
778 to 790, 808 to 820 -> 34.4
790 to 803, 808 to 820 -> 35.0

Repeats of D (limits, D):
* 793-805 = 455.7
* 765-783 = 459.2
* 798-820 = 455.7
